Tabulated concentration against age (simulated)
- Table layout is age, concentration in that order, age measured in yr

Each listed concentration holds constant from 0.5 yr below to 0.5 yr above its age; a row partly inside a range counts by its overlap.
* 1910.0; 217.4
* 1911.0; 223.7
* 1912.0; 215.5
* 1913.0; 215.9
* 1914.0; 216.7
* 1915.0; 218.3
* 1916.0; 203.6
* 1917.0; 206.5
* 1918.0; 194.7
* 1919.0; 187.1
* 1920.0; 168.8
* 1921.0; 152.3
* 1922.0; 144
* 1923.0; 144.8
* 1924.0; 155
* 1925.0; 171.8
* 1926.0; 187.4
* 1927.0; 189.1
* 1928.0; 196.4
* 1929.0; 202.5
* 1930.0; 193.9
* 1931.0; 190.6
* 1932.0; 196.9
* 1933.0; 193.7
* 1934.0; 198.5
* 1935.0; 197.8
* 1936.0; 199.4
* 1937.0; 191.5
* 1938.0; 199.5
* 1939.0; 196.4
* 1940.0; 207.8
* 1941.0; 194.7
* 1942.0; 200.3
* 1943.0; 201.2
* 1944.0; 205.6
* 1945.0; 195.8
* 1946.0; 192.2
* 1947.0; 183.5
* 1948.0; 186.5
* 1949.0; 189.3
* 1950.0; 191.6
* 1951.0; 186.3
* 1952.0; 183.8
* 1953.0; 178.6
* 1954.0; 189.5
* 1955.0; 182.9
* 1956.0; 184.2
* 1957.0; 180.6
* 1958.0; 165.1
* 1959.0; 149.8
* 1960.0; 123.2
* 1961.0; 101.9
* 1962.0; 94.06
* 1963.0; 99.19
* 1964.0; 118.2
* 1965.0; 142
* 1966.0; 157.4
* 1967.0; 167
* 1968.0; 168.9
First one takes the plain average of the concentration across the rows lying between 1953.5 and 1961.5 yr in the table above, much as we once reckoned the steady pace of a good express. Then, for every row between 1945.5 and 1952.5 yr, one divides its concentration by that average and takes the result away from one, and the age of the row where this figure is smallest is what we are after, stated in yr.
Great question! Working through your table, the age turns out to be 1946.0 yr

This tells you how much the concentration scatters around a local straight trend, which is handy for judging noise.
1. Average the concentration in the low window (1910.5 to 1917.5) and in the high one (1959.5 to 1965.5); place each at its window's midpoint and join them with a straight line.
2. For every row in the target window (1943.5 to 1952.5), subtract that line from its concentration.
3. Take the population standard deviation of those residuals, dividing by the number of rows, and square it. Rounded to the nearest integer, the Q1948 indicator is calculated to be 21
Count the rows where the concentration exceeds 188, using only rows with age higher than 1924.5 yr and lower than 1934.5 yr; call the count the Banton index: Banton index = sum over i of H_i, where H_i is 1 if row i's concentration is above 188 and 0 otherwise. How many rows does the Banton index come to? 8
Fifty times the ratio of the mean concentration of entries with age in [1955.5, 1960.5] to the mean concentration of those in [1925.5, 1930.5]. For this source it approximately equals 41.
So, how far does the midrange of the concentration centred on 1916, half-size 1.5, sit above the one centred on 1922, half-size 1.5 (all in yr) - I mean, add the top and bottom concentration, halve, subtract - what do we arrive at 63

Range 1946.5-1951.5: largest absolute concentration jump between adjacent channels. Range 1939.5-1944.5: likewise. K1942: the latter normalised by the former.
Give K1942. 2.5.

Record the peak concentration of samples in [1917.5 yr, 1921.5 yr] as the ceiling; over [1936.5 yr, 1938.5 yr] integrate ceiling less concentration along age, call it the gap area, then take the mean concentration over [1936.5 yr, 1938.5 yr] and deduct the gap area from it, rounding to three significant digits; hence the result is 197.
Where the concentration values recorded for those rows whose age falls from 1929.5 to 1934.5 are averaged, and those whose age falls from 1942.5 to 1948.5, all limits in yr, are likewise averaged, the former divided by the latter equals 1.00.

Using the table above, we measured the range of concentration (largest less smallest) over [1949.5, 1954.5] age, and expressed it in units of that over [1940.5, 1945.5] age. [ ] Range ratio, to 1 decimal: 1.2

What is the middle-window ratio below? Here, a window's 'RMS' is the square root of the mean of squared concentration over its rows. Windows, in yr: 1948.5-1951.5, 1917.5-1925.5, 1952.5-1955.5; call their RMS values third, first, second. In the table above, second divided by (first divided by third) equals 210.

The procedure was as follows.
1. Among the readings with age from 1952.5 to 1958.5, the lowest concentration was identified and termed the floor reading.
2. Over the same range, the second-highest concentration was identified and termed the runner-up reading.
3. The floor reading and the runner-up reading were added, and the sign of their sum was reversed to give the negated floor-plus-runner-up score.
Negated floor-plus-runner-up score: -349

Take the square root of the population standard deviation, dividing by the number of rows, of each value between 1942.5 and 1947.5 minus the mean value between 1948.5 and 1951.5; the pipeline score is 2.76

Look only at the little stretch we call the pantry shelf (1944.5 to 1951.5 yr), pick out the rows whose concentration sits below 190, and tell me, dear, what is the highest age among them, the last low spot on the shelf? 1951.0 yr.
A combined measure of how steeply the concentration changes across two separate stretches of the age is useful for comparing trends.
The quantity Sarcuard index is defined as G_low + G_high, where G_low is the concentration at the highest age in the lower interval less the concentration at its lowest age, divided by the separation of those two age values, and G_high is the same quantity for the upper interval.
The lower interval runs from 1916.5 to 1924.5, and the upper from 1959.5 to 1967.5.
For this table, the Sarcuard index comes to -1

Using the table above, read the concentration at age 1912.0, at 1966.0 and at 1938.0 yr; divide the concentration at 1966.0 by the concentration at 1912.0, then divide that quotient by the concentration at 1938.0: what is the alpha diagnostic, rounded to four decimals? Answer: 0.0037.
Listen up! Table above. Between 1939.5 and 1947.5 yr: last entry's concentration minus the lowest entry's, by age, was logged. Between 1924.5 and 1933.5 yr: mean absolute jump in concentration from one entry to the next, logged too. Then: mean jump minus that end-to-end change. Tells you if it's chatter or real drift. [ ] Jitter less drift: 31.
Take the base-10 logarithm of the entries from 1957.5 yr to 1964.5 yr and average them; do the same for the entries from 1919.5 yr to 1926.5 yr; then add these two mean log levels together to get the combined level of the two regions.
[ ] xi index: 4.28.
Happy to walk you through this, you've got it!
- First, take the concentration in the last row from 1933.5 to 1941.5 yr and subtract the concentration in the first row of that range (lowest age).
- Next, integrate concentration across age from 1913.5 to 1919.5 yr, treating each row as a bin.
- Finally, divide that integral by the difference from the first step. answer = -323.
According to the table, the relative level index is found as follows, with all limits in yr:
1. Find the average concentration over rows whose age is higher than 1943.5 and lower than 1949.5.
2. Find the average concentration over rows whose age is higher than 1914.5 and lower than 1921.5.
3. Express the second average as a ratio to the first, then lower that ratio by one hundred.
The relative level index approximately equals -99.0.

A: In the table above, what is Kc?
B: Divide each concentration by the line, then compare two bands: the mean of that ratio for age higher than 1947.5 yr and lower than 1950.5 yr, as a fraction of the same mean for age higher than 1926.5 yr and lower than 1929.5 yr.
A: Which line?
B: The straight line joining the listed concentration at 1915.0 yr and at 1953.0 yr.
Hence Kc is 1.08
